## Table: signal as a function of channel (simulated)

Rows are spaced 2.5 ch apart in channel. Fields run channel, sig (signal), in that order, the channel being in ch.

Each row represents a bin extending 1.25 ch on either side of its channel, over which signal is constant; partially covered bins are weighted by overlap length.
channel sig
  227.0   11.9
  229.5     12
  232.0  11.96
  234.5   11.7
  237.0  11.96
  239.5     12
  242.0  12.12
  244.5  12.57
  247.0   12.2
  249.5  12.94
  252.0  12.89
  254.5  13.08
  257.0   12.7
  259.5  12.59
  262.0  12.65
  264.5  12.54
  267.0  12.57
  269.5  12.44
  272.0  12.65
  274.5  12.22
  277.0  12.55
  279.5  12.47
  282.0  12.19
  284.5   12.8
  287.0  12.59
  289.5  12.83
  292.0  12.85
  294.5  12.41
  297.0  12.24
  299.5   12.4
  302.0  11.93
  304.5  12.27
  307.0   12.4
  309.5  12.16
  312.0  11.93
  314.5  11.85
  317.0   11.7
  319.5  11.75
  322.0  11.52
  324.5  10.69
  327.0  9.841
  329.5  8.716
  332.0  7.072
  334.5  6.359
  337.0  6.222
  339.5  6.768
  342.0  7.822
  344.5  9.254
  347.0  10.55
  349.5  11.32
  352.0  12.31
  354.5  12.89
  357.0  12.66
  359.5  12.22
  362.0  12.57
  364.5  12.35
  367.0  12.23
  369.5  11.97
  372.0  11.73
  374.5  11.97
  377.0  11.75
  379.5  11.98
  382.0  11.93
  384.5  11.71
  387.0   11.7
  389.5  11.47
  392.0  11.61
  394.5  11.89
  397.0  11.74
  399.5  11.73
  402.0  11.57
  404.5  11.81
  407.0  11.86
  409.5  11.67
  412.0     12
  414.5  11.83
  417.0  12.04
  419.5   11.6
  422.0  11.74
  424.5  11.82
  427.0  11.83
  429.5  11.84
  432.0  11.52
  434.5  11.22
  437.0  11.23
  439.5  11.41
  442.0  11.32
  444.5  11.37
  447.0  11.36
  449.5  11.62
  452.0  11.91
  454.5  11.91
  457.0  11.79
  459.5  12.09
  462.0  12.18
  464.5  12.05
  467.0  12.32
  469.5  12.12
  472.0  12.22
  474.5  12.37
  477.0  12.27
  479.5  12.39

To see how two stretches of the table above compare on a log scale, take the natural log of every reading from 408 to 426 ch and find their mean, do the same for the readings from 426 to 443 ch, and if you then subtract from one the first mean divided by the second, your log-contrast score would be -0.012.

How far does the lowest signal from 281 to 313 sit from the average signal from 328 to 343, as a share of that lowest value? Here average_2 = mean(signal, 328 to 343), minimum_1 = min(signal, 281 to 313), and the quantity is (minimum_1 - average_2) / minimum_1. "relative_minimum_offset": 0.40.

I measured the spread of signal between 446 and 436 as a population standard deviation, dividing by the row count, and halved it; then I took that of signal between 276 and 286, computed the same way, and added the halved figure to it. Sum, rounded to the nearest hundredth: 0.25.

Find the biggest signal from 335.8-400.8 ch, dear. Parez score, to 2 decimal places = 12.89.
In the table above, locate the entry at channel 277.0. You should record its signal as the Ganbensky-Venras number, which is 12.55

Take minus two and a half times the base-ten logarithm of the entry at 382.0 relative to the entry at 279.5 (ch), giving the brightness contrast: 0.048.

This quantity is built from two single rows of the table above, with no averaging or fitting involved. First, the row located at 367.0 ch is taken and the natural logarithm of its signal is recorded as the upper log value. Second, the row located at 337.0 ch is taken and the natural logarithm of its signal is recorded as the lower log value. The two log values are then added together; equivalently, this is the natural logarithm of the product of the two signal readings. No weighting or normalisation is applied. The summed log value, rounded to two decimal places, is 4.33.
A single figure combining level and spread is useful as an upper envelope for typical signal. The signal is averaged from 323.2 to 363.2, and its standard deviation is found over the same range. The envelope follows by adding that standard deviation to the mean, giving 12.2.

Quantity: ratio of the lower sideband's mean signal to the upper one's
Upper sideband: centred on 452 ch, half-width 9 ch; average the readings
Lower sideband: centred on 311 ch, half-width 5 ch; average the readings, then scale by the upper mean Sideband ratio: 1.03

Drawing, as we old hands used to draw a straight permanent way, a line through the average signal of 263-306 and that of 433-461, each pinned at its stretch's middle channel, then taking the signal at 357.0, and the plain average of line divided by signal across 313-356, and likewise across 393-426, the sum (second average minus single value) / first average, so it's -8.9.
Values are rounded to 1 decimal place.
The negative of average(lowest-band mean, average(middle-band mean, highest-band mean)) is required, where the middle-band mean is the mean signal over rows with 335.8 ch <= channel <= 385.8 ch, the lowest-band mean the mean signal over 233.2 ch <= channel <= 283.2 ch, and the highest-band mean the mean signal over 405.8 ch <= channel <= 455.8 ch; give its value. -11.9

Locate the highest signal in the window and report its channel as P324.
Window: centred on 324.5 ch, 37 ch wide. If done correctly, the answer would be 307.0 ch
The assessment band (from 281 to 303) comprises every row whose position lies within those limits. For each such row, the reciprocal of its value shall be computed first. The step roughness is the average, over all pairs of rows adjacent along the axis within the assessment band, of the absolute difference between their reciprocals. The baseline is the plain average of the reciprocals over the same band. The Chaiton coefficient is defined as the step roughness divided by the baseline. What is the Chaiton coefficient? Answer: 0.0233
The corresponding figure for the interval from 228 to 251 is 0.0230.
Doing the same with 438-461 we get 0.0119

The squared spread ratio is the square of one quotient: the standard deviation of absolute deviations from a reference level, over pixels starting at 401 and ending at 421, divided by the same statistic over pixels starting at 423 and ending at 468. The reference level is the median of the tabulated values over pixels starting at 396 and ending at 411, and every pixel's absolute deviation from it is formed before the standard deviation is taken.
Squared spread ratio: 0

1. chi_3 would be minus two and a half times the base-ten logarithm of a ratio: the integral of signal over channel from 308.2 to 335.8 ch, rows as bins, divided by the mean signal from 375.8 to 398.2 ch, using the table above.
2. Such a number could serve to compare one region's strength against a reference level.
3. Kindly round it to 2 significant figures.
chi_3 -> -3.5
